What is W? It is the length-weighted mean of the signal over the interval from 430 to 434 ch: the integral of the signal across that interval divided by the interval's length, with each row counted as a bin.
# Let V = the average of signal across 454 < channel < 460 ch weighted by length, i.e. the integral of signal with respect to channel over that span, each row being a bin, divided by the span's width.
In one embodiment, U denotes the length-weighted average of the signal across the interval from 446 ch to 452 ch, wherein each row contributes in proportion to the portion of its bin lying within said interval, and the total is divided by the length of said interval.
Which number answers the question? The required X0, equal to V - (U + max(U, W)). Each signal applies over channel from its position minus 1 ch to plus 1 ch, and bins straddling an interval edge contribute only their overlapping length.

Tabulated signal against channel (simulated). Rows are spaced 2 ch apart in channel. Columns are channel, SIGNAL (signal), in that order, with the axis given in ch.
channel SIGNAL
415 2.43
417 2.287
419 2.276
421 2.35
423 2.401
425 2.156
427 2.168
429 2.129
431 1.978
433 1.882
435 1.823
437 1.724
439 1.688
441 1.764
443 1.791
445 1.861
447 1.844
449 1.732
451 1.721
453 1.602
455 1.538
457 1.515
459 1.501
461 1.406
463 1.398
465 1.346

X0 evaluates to -2.2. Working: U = 1.77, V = 1.5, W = 1.93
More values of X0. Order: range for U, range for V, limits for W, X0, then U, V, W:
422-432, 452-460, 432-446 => -2.8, 2.17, 1.5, 1.79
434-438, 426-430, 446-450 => -1.4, 1.77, 2.1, 1.79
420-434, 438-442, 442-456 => -2.6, 2.15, 1.7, 1.73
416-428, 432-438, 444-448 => -2.7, 2.27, 1.8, 1.85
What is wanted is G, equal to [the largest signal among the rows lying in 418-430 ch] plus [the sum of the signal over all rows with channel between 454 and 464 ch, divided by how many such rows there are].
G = 3.9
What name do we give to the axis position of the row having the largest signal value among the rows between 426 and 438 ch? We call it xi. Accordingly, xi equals 427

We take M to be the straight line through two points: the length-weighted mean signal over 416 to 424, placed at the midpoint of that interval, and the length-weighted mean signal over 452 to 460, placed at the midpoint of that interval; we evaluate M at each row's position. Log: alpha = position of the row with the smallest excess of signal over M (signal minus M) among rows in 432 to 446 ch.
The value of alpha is 437 ch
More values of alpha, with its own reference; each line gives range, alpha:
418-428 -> 419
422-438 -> 437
